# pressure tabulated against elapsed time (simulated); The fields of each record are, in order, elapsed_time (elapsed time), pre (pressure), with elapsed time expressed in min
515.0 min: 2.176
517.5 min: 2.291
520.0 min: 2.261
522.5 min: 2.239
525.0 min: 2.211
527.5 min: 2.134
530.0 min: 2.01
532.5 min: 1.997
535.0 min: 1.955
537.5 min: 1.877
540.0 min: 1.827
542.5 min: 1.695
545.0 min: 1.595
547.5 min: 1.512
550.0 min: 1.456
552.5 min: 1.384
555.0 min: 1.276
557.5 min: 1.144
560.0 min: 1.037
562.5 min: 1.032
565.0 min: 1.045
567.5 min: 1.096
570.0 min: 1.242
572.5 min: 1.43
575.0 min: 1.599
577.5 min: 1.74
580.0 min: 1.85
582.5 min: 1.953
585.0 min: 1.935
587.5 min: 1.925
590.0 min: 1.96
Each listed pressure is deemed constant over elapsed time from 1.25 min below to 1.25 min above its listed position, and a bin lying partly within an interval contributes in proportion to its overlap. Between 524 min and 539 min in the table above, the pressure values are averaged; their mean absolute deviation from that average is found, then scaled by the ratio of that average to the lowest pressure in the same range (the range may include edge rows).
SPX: 0.10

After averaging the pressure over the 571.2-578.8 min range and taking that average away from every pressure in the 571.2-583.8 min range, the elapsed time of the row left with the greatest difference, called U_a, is 582.5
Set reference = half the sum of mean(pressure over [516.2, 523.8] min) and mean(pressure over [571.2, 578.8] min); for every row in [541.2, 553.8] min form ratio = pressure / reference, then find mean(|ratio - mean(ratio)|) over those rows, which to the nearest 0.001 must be 0.048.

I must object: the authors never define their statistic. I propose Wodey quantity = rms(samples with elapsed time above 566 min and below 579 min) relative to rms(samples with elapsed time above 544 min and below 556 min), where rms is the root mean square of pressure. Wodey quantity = 0.99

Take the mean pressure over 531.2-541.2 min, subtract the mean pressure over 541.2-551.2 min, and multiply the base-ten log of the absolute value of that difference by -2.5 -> 1.1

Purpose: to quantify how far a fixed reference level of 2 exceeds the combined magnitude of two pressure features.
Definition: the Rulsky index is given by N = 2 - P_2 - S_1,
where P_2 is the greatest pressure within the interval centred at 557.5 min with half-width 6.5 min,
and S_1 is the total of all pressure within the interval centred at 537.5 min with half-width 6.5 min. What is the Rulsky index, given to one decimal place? -8.7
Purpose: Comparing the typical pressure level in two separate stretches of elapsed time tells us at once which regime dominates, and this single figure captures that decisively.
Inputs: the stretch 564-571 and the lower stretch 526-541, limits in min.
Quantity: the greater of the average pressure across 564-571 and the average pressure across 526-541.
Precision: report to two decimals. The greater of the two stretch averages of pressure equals 1.97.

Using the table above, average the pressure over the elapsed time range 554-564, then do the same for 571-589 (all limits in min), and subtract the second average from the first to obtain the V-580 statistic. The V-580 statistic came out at -0.65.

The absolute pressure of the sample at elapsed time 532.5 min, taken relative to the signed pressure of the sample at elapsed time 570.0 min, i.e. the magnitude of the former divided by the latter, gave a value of 1.6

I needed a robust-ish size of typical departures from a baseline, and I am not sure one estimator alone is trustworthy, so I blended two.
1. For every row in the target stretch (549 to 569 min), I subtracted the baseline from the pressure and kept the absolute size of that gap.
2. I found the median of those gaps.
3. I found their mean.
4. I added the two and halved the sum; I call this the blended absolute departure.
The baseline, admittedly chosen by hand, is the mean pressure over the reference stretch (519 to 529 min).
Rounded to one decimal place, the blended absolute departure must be 1.1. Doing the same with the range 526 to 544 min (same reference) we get 0.3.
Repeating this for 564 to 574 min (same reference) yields 1.0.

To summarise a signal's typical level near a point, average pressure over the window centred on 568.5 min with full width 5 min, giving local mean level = 1.2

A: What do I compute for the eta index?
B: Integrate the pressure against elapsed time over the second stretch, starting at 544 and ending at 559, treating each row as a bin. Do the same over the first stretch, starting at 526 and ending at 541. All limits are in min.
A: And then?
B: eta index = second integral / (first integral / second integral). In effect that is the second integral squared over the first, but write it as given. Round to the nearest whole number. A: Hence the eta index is 15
